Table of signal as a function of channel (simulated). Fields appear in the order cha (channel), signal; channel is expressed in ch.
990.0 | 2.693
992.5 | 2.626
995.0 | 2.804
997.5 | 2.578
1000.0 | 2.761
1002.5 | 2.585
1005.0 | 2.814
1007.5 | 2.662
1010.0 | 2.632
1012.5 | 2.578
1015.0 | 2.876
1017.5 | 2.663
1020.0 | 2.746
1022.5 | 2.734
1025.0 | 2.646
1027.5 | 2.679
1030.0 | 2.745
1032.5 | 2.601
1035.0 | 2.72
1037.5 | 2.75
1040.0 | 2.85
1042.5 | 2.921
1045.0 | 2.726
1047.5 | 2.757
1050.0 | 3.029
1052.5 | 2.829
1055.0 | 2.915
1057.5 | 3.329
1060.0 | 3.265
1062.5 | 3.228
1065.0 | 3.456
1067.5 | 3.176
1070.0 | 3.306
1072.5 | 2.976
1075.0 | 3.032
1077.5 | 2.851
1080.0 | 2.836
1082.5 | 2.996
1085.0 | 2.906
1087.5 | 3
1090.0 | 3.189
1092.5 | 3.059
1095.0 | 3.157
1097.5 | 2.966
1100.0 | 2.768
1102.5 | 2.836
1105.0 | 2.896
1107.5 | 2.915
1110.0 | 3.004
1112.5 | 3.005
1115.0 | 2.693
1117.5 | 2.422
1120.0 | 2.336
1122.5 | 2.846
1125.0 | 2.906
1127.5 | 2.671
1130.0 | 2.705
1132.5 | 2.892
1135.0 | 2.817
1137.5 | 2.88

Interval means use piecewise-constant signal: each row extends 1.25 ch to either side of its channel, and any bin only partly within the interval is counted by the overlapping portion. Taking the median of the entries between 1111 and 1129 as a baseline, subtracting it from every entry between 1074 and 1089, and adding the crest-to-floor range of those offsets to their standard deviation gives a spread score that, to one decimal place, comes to 0.3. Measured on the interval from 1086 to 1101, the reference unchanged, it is 0.6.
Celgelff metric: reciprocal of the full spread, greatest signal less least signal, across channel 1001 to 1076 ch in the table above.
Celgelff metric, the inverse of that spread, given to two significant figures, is 1.1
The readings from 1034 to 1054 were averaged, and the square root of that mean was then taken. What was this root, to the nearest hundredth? 1.68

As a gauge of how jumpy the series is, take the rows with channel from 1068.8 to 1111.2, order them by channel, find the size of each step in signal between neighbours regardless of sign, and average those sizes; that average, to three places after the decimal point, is 0.123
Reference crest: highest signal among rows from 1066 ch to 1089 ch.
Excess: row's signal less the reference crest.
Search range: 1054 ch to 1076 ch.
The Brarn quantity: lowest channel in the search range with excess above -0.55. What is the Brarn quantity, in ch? 1055.0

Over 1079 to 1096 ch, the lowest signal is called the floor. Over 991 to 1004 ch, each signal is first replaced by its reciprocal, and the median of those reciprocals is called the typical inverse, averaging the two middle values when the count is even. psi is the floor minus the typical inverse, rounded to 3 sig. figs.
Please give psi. 2.46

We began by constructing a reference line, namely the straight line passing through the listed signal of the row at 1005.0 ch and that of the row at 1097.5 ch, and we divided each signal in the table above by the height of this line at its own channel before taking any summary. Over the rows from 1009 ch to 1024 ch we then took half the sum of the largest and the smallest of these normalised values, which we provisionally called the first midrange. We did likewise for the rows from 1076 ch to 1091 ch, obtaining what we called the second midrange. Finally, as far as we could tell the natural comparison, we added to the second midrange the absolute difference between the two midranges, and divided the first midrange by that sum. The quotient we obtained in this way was 0.89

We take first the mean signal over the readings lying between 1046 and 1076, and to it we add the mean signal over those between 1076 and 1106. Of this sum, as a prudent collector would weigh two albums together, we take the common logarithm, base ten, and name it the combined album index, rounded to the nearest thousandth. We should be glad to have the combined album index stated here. 0.783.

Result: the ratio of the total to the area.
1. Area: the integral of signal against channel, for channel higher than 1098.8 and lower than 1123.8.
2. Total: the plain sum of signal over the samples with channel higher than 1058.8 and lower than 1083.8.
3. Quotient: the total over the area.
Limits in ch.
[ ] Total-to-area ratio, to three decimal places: 0.449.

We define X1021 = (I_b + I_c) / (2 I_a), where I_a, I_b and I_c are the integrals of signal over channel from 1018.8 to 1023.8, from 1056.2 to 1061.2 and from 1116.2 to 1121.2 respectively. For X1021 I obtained 1.04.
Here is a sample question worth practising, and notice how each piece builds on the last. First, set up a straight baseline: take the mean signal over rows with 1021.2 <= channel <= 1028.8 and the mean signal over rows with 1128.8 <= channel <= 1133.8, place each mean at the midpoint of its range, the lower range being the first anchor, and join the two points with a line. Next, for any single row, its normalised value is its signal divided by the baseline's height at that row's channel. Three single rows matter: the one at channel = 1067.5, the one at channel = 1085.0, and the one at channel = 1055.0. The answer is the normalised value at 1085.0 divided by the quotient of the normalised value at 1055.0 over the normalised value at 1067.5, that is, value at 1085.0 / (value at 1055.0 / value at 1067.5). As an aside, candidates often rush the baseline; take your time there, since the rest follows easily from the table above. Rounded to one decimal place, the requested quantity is 1.1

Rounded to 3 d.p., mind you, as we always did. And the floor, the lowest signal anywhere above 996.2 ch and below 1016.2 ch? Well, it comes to 2.578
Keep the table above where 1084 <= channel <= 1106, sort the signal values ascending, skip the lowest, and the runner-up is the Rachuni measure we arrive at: 2.836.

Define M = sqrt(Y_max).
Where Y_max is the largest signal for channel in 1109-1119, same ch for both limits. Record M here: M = 1.73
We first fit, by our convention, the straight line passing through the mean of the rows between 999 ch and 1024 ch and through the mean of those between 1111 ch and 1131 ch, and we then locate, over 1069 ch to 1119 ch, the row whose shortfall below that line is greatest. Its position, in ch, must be 1117.5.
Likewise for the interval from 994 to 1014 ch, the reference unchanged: 997.5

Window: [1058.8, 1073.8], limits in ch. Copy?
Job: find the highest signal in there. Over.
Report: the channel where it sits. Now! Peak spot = 1065.0 ch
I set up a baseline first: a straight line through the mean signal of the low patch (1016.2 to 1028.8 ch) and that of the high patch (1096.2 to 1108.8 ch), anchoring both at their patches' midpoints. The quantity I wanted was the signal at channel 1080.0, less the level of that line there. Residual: 0.01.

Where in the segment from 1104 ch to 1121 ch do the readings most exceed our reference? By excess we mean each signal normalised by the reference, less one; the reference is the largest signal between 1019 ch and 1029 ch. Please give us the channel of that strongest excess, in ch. 1112.5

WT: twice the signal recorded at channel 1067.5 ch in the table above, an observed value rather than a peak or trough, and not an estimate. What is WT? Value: 6.4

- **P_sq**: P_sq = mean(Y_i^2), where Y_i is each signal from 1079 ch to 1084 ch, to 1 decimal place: 8.5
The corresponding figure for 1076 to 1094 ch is 8.9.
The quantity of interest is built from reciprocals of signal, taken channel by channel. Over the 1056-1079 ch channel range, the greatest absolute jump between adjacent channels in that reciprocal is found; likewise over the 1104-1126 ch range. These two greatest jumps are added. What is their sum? 0.110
